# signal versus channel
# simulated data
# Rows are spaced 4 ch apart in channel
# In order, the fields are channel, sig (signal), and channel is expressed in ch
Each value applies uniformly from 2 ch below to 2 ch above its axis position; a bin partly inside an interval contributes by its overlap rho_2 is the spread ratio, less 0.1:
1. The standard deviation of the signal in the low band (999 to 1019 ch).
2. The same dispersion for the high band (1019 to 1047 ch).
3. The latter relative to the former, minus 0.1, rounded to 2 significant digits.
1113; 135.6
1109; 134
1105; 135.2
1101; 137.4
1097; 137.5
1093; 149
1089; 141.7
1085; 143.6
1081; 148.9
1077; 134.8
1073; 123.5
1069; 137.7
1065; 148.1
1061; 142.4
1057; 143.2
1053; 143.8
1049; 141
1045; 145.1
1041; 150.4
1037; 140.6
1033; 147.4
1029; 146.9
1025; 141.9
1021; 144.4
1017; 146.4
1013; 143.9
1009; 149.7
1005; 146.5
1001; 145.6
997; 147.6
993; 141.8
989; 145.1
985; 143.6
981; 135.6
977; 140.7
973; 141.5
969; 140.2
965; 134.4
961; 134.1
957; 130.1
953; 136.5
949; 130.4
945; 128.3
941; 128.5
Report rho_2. 1.5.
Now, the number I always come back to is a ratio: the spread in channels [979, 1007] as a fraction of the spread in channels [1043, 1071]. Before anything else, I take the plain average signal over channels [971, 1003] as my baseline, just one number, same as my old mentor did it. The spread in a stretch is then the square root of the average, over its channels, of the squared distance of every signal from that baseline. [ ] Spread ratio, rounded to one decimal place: 1.3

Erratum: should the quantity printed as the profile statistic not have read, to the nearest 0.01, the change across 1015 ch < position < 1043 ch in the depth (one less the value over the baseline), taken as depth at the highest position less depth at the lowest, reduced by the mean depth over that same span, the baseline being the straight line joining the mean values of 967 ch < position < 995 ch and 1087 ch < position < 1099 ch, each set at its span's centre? 0.00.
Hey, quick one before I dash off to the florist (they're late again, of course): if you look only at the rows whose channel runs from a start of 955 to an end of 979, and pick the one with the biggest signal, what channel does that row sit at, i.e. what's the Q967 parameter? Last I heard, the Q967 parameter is 973 ch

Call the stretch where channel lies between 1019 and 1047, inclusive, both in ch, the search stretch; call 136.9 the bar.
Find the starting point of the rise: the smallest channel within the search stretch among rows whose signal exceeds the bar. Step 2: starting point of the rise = 1021 ch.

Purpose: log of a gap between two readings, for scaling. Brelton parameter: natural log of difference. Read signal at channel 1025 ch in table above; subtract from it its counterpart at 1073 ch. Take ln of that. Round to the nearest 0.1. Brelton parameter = 2.9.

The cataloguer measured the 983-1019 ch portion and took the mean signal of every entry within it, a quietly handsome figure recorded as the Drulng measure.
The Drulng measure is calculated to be 146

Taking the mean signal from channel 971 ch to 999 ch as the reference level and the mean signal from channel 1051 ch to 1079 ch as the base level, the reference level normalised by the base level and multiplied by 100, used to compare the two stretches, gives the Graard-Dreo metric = 102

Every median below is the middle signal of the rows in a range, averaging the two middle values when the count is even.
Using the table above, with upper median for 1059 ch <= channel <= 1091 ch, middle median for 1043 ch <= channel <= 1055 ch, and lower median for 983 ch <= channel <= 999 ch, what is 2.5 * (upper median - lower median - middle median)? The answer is -365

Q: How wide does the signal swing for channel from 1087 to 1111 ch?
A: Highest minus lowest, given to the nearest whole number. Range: 15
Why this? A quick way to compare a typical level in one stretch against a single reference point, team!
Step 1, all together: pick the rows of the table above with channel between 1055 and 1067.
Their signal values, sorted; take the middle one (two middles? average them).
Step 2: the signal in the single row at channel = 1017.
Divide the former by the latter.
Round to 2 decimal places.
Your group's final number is 0.98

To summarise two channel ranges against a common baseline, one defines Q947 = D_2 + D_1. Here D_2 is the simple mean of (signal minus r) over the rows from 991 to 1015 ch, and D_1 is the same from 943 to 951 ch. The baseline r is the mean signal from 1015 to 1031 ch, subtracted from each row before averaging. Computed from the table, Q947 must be -15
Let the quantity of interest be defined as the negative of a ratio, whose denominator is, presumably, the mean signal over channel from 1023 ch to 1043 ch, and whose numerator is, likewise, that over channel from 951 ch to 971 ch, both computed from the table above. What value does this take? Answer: -0.93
